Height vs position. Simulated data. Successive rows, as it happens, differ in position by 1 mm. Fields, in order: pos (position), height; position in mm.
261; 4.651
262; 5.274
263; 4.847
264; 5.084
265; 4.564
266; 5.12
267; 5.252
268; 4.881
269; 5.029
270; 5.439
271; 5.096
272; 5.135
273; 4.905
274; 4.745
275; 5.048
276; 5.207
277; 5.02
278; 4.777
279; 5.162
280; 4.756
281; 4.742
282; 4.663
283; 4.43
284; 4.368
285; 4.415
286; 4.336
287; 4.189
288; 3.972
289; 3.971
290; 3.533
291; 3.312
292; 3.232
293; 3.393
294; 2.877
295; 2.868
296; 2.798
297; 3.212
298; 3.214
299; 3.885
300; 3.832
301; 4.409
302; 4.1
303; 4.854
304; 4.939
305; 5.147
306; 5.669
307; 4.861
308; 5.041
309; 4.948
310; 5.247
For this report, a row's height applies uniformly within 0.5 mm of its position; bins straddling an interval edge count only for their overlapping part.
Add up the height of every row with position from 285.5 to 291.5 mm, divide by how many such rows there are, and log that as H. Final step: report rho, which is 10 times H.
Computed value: 39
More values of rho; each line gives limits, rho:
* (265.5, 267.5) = 52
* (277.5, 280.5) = 49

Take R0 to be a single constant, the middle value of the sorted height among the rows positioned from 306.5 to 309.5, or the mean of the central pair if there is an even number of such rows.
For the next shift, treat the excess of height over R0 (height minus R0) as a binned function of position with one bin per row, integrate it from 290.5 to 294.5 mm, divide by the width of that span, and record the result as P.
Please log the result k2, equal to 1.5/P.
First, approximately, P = -1.7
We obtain -1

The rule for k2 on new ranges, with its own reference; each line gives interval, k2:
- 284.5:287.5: -2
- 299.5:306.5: -6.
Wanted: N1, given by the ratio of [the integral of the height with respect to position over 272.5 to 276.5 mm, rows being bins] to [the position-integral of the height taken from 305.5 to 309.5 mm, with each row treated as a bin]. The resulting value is 0.97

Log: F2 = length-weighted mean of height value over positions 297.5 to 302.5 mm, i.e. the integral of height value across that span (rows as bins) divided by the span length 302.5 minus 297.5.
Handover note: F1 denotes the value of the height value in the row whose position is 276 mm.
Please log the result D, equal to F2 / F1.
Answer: 0.75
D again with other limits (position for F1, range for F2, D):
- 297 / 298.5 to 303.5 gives 1.31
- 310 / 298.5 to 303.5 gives 0.80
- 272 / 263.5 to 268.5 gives 0.97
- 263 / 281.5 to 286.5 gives 0.92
